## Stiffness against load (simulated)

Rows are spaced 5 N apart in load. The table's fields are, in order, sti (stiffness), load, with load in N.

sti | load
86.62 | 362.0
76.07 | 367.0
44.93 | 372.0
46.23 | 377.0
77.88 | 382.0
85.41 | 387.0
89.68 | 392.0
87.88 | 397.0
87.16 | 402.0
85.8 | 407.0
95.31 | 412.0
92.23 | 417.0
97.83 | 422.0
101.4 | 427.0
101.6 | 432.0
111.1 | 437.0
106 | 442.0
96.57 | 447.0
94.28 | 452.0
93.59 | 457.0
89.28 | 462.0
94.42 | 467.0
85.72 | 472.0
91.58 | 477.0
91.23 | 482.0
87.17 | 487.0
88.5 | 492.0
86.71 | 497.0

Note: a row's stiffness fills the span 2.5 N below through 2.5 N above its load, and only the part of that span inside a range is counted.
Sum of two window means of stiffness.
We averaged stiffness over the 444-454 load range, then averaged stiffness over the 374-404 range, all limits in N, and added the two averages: 174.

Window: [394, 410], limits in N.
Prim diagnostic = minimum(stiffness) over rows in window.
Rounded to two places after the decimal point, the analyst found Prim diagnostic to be 85.80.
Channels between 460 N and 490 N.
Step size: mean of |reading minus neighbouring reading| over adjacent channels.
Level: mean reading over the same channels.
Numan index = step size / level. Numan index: 0.054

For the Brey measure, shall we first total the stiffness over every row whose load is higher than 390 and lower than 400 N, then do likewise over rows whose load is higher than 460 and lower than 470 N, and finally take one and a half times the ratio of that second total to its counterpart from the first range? 1.55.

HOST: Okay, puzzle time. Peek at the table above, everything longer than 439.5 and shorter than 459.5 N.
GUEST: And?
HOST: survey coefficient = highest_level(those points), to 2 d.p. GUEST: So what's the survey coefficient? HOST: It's 106.00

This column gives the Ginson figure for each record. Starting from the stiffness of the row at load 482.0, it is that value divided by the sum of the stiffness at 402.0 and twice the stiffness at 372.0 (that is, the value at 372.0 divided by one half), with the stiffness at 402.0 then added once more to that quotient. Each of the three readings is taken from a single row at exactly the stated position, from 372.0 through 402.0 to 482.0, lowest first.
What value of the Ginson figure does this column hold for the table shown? 88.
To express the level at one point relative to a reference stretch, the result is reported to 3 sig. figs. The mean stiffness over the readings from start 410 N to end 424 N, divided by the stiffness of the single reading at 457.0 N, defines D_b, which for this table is 1.02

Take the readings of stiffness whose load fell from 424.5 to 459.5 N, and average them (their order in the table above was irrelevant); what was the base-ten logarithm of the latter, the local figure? 2.00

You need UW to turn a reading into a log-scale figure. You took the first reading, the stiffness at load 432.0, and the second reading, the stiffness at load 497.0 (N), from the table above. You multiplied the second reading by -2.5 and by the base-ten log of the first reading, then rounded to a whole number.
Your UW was -435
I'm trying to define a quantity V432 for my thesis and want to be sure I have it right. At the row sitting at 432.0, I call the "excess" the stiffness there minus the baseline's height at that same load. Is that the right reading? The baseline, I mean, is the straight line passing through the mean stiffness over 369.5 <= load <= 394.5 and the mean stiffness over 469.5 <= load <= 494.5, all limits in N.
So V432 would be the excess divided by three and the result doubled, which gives 15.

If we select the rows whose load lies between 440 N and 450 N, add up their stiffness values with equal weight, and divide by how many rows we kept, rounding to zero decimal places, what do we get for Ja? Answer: 101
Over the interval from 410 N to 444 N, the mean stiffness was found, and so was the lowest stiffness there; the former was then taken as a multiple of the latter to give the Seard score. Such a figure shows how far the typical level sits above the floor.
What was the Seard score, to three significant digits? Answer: 1.09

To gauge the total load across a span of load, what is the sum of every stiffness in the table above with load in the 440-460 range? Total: 390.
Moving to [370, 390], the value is 254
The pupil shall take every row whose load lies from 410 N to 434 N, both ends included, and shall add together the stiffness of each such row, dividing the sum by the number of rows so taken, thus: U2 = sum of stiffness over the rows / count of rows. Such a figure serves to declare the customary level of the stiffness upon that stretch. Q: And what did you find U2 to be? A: 98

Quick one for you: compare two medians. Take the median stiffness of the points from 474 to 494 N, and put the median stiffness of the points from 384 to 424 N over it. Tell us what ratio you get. 0.99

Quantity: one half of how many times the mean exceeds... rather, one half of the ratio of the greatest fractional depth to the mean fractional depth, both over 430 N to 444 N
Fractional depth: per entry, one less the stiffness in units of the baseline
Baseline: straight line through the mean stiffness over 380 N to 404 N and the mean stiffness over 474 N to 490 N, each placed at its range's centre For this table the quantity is 0.38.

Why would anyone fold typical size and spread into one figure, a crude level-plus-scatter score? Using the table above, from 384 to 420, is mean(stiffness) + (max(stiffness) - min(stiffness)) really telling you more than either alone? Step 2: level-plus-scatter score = 99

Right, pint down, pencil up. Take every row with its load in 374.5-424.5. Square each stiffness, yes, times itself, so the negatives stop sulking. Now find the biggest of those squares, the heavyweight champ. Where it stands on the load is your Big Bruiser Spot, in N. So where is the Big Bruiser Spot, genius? 422.0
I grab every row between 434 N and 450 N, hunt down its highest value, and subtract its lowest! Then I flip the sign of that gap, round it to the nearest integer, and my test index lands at -15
